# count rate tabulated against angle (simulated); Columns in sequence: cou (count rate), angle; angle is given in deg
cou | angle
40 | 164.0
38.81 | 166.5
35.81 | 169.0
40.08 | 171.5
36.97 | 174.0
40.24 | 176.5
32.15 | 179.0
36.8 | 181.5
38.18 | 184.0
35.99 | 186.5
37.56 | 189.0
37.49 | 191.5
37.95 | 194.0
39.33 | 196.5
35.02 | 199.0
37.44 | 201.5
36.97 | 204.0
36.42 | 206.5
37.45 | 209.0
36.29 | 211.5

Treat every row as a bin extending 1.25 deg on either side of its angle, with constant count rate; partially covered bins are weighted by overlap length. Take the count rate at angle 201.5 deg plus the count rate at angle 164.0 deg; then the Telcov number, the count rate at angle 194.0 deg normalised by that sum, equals 0.49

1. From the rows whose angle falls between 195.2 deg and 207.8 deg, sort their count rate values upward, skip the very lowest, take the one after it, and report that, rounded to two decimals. 36.42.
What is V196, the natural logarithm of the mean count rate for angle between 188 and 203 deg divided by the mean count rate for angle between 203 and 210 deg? 0.014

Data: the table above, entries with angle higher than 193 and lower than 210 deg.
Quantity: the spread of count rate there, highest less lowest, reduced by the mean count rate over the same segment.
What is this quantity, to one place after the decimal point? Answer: -32.9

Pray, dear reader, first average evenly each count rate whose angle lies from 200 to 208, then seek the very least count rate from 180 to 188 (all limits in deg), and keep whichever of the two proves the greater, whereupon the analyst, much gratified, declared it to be 36.9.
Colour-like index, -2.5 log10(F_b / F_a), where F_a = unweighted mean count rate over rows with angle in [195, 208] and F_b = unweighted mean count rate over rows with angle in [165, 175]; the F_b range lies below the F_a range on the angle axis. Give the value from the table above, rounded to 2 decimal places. -0.03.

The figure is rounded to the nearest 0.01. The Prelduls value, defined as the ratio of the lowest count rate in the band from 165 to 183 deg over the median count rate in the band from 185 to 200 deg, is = 0.86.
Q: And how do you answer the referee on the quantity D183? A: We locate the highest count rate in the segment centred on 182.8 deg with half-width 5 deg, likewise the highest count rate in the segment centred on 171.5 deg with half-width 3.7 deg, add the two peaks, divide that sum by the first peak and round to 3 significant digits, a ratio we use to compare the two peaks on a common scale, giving 2.05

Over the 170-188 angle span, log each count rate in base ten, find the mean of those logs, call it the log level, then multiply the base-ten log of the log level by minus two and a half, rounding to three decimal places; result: -0.489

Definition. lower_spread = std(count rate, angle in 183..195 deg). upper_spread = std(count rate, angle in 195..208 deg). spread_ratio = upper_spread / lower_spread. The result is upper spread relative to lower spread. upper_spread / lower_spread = 1.84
